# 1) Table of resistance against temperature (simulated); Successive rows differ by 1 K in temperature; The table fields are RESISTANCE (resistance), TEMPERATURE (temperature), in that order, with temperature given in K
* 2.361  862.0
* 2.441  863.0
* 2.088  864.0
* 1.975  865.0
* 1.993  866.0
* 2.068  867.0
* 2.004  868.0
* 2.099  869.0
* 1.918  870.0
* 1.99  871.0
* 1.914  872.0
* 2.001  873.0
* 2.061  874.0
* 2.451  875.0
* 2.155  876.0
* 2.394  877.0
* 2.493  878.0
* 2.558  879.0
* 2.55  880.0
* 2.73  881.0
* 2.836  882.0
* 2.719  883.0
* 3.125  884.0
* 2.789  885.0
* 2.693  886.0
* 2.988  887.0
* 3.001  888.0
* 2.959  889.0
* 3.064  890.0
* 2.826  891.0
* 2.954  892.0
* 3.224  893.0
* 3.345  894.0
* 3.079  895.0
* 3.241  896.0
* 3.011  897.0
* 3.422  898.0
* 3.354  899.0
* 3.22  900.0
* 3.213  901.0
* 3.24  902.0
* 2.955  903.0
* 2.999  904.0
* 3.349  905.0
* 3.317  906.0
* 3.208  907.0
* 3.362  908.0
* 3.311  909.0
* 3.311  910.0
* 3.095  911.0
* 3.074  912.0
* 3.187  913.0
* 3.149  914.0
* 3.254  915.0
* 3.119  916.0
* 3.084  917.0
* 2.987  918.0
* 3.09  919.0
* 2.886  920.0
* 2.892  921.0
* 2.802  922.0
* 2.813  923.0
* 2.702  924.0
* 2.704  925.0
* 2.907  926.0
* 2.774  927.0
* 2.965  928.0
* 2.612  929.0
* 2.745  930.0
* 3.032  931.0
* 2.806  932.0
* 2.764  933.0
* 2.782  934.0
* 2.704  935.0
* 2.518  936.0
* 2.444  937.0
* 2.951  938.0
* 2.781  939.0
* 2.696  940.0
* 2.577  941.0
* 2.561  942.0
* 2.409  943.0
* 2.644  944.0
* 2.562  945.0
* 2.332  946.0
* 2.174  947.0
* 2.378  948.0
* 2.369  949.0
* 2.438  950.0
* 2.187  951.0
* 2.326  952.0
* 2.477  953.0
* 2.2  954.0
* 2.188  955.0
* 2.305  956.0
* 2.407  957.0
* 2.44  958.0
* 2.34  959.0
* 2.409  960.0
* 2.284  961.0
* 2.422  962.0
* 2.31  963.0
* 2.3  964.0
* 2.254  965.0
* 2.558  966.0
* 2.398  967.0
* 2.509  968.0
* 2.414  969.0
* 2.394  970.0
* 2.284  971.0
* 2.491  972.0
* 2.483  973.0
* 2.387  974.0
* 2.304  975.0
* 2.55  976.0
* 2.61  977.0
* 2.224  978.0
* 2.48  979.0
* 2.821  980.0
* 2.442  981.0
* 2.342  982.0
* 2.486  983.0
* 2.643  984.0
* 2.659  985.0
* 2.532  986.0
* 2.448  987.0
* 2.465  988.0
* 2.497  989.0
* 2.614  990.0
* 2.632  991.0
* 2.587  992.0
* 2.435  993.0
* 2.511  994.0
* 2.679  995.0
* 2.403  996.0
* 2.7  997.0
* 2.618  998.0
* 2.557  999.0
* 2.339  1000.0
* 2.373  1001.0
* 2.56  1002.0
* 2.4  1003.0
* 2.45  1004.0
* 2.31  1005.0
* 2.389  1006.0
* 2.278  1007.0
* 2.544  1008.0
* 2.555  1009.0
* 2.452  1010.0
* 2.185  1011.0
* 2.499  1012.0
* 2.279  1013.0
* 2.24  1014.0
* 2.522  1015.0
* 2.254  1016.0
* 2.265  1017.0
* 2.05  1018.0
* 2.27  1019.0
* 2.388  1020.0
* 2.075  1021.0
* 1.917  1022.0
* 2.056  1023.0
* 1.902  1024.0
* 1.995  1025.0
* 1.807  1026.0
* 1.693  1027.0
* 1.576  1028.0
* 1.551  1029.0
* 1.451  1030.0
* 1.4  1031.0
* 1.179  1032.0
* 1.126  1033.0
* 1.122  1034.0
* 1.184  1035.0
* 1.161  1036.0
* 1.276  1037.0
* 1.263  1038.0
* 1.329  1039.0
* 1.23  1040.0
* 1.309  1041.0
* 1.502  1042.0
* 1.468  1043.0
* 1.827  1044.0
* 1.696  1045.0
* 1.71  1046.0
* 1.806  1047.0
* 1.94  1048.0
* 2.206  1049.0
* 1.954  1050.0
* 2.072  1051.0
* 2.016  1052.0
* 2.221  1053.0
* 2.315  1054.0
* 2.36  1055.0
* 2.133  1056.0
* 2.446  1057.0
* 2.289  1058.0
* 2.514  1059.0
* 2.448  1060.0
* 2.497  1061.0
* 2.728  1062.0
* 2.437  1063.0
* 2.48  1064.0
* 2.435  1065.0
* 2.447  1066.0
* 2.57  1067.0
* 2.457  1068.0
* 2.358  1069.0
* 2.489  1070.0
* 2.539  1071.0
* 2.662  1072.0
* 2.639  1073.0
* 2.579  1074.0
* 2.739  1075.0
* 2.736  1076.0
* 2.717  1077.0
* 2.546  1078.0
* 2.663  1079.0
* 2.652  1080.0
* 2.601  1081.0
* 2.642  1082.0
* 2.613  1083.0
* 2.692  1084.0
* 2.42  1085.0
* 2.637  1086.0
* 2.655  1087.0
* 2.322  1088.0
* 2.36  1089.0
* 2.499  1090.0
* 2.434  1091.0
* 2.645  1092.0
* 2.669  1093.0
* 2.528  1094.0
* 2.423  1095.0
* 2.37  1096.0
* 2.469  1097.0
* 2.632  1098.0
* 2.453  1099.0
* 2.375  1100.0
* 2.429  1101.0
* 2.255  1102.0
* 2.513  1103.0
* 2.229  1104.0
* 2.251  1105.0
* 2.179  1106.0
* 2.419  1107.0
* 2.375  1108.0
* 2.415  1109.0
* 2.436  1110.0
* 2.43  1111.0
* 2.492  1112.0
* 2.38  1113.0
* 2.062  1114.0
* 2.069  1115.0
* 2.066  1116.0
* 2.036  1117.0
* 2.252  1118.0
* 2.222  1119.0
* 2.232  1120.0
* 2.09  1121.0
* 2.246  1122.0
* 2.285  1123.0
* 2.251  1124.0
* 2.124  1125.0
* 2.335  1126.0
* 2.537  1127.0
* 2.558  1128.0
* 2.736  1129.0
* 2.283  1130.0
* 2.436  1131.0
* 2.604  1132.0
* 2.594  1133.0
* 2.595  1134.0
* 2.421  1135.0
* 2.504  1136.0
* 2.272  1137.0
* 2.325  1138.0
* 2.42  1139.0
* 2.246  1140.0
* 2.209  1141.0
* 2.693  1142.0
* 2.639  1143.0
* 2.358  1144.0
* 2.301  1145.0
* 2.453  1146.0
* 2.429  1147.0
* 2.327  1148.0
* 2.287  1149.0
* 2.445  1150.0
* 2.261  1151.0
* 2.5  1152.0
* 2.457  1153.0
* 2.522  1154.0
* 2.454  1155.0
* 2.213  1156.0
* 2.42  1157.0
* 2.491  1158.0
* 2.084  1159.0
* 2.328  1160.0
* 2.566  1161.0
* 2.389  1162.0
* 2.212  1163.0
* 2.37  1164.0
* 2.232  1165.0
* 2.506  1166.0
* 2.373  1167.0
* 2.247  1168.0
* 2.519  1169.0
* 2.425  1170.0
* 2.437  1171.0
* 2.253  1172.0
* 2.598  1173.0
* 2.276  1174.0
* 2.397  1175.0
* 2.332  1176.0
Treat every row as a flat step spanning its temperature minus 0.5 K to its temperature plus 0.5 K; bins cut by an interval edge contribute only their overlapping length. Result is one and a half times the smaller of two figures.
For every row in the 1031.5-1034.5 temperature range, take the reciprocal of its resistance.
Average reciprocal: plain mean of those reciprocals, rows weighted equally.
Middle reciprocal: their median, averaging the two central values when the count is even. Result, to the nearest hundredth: 1.31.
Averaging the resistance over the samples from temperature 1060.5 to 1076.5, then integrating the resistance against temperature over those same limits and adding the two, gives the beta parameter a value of 43.3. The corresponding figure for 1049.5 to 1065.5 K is 39.7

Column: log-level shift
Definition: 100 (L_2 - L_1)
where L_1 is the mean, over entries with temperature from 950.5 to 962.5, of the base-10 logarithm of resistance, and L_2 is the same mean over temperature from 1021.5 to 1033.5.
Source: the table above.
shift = -16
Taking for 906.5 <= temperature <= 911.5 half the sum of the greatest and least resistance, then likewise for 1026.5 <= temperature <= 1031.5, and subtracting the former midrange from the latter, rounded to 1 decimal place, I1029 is -1.7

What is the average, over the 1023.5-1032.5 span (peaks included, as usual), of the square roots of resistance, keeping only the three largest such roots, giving 1.38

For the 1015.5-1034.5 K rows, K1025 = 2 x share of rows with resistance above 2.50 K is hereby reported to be 0.00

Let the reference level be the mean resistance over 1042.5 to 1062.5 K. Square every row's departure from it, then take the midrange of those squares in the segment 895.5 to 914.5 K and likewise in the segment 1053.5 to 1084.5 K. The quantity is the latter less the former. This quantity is -1.0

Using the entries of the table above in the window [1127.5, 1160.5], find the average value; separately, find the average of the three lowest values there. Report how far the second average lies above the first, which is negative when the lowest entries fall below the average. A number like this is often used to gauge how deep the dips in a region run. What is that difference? -0.25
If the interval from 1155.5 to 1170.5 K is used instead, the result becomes -0.19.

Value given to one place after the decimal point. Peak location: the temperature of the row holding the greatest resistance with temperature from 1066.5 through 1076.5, 1075.0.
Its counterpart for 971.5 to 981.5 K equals 980.0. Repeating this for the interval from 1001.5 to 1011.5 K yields 1002.0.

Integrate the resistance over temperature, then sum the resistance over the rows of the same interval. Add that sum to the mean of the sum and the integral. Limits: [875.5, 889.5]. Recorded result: 76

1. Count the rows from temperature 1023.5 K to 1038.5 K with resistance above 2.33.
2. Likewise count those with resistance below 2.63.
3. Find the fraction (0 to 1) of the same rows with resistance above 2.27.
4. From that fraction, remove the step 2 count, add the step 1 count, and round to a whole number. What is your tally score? -15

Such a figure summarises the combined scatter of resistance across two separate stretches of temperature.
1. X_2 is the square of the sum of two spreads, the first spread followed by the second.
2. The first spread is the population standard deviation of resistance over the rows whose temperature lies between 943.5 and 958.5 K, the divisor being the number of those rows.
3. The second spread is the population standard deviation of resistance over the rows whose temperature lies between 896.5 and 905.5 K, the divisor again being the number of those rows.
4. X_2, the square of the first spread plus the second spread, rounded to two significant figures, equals 0.088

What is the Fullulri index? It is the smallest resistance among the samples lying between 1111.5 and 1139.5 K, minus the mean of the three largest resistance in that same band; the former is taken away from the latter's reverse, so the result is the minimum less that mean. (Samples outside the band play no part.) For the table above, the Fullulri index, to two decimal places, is -0.61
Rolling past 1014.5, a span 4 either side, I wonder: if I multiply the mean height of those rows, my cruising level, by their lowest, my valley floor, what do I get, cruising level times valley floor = 4.7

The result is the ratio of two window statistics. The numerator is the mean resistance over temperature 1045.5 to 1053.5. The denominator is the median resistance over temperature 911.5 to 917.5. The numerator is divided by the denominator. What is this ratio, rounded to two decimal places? 0.64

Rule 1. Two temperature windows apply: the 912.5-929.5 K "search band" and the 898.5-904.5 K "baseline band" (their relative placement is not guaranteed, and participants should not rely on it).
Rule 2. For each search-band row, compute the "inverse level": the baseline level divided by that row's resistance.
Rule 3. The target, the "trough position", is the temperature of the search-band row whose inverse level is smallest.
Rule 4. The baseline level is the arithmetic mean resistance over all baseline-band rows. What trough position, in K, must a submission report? 915.0 K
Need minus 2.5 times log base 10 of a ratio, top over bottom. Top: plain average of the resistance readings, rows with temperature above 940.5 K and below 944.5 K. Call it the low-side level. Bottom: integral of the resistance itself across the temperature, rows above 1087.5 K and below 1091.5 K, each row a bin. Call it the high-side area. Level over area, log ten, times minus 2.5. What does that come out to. 1.44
